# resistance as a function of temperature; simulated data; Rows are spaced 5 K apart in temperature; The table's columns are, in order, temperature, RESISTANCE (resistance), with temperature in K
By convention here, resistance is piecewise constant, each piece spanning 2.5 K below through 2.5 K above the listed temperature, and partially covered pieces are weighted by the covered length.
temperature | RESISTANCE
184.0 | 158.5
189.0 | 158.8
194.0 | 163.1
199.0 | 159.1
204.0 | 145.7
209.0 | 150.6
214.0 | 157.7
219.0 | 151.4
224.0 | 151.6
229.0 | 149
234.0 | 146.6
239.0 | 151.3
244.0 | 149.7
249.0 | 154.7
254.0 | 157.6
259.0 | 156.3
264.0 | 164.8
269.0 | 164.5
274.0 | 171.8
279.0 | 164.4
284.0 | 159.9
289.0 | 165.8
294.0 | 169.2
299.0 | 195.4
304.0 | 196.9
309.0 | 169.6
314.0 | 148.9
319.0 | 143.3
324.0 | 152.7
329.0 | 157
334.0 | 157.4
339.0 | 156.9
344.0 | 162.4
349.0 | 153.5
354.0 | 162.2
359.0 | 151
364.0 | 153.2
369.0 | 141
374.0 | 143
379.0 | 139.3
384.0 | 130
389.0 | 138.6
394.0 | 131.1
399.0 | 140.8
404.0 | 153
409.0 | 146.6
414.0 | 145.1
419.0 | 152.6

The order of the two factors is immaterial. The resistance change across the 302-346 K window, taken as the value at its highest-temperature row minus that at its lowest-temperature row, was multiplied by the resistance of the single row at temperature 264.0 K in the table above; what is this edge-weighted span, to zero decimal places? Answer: -5686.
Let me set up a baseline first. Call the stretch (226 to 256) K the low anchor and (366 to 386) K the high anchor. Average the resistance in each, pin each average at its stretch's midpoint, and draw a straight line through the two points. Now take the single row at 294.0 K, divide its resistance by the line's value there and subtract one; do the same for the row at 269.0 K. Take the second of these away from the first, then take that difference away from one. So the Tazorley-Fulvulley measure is 0.95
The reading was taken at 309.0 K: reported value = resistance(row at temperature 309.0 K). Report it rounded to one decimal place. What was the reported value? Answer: 169.6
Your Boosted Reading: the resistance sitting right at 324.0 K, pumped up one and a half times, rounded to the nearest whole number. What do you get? 229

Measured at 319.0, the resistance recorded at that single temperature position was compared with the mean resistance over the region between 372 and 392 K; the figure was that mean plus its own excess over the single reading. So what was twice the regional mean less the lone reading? 132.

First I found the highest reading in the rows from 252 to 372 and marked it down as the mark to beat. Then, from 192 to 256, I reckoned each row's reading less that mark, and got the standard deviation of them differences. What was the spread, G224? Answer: 5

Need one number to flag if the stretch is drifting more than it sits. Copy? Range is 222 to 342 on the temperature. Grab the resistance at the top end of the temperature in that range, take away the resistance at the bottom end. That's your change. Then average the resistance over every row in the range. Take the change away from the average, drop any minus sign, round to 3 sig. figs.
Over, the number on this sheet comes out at 155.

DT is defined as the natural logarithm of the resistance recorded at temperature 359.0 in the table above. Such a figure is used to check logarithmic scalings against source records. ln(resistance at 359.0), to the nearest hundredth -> 5.02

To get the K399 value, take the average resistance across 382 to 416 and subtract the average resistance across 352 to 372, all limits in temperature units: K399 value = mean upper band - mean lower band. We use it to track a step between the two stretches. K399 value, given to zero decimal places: -11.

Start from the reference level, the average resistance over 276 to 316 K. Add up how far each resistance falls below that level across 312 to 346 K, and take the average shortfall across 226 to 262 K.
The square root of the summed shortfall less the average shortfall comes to 10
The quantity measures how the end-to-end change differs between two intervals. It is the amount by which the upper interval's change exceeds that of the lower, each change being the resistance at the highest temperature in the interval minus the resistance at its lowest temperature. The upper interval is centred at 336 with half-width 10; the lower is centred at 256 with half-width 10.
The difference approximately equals -5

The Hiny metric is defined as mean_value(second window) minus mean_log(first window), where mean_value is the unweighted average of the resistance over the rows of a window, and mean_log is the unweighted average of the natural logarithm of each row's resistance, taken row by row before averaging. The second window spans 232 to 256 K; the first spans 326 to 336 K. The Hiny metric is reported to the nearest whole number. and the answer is 147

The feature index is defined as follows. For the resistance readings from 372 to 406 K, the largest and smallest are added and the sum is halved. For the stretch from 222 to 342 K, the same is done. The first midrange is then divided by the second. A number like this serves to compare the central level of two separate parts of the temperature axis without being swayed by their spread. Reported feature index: 0.83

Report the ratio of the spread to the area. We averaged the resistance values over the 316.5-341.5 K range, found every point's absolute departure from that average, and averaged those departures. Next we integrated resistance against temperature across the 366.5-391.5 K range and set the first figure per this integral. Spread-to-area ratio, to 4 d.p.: 0.0013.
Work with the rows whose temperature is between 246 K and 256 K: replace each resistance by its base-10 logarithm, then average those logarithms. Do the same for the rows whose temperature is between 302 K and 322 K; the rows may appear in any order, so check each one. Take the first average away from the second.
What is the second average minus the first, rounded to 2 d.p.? 0.02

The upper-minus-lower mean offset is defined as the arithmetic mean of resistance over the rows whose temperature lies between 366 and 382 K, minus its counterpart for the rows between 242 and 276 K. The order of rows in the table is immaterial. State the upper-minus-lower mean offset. -19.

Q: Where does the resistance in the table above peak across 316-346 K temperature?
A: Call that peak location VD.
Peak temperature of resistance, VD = 344.0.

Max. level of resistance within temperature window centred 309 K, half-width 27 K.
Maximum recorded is 196.9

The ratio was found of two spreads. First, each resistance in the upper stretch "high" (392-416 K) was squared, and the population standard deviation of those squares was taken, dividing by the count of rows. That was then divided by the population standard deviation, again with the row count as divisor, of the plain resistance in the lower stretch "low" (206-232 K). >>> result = 694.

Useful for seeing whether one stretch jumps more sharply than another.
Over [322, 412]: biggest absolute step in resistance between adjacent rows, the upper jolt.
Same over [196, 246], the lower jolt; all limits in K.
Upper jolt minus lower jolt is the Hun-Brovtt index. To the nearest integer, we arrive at -1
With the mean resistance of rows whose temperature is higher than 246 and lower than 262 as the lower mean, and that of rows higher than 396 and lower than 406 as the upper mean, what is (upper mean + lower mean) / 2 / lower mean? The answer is 0.97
